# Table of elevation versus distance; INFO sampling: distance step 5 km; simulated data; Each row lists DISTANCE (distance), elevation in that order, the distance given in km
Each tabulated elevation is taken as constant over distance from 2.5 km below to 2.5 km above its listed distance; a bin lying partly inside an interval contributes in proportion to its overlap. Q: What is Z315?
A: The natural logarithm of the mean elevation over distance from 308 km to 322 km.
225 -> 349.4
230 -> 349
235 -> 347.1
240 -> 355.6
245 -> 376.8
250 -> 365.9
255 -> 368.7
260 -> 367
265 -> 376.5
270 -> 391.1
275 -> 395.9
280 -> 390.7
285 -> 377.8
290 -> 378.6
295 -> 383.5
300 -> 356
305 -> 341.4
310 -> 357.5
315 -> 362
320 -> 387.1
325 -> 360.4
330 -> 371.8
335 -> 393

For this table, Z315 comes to 5.91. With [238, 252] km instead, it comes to 5.90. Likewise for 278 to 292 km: 5.95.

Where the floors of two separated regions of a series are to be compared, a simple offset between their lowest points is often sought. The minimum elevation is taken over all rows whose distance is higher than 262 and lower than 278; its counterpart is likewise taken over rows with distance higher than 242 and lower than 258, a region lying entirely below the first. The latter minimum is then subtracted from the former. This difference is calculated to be 11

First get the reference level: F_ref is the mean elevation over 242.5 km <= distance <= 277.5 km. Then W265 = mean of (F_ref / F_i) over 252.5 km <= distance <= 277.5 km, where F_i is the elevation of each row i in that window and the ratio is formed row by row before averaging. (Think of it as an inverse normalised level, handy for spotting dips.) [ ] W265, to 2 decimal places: 0.99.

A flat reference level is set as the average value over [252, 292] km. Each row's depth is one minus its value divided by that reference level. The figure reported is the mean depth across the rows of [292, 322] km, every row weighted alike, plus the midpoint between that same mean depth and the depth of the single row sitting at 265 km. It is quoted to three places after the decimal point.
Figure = 0.069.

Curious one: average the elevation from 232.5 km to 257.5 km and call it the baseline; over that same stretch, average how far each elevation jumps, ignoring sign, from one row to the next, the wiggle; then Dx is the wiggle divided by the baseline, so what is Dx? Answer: 0.030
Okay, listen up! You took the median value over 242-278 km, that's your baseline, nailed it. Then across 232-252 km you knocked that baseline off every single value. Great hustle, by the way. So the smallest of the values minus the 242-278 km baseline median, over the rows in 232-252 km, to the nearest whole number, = -29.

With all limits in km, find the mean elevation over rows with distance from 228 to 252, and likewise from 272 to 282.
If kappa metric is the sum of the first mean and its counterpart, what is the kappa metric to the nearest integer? 752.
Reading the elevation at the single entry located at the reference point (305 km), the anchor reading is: 341.4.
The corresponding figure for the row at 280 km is 390.7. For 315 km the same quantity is 362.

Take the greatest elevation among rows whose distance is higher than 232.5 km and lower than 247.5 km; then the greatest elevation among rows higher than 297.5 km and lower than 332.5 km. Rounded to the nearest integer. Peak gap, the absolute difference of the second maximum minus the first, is 10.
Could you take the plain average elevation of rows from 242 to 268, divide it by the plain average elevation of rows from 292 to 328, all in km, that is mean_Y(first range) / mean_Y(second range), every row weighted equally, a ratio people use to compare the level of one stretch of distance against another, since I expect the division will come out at 1.02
